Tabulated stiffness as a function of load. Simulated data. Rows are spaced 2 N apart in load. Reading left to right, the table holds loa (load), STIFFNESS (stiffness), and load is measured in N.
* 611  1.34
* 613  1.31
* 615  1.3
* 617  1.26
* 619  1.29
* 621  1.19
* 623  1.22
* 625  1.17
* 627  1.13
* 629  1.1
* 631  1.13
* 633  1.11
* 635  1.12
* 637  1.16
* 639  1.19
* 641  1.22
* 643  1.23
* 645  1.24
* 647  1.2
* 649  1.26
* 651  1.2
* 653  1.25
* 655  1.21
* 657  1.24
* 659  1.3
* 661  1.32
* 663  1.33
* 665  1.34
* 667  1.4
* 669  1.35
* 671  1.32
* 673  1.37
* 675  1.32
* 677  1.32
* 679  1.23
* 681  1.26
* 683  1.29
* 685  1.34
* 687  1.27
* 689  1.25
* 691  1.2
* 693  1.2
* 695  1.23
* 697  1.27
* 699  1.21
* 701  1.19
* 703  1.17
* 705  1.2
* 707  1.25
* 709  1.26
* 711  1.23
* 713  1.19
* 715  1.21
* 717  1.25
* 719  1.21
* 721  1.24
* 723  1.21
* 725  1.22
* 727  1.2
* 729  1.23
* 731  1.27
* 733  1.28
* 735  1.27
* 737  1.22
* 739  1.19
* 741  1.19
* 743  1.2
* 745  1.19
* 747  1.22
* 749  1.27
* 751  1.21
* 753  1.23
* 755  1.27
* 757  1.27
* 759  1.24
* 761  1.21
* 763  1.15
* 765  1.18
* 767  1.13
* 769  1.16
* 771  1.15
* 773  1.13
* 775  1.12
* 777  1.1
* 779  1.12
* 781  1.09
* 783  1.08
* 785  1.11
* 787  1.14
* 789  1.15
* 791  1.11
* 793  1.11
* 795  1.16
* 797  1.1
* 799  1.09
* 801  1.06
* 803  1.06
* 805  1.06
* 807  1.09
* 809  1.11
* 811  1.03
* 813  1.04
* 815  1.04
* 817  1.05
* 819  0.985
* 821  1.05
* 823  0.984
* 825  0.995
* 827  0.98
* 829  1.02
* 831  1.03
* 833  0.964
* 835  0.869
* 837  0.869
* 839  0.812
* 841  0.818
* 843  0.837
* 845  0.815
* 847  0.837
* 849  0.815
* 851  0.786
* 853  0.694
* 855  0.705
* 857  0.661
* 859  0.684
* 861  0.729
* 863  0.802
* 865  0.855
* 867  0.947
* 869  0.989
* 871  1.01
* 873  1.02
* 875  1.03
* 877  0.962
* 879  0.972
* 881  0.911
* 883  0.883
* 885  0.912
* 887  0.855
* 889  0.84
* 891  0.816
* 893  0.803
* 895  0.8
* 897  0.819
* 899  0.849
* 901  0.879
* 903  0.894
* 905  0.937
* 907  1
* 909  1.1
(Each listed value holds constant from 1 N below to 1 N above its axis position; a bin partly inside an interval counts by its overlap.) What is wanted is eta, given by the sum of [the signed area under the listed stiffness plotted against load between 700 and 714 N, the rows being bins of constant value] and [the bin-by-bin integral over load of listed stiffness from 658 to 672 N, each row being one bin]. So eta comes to 35.7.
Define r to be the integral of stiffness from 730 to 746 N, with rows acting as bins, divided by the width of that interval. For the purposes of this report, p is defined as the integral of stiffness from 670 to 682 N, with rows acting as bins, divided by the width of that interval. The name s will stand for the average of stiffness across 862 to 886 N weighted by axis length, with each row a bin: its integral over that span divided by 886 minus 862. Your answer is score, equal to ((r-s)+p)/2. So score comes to 0.79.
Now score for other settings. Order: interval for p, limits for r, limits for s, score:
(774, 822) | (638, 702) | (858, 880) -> 0.72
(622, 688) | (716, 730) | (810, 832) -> 0.73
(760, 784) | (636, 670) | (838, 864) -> 0.81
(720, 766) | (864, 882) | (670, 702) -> 0.46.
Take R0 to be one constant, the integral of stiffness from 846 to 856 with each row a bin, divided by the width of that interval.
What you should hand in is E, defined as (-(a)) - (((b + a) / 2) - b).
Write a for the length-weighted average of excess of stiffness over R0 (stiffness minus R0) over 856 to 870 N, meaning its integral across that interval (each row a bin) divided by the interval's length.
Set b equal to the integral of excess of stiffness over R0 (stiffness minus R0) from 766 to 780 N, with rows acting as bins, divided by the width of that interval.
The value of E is 0.12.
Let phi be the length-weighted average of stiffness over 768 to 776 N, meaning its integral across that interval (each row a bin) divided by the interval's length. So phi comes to 1.14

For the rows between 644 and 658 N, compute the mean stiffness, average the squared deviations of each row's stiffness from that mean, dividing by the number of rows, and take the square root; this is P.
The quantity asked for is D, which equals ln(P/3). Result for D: -4.9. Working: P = 0.023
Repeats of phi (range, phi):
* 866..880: 0.99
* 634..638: 1.14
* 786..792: 1.13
